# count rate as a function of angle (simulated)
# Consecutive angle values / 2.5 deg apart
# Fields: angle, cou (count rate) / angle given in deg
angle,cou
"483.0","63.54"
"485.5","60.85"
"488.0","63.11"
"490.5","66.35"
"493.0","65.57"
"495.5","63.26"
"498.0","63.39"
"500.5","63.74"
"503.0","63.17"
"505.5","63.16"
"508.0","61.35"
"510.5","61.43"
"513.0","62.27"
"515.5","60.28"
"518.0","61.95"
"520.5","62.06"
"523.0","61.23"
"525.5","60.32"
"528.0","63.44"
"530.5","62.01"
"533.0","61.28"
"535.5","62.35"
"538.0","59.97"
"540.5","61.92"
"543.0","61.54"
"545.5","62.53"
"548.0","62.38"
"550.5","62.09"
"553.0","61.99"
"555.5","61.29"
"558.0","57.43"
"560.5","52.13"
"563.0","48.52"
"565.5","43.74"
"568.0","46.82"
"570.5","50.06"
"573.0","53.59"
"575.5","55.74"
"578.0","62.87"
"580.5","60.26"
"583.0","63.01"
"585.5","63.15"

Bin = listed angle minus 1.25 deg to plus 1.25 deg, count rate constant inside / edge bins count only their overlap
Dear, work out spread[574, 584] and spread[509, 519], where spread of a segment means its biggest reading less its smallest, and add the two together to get 9.3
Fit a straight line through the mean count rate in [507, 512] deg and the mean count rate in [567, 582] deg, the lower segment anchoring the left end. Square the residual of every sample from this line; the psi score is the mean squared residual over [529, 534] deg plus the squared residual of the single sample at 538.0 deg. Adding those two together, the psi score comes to 8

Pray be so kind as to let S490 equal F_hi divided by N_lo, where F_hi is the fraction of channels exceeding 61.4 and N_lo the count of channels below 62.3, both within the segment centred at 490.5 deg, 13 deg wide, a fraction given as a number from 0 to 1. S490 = 0.8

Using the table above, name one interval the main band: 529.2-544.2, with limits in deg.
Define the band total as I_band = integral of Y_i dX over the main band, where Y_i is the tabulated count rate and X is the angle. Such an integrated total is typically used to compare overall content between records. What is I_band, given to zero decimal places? 923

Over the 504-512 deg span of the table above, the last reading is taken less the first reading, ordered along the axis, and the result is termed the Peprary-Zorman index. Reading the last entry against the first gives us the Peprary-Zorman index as -2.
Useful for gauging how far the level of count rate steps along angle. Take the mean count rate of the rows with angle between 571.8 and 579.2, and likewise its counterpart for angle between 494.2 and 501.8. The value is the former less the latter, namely -6.1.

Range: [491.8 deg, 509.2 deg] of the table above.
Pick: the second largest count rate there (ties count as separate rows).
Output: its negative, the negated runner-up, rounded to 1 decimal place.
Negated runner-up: -63.7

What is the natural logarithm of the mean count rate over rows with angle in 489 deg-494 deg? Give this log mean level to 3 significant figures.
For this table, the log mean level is 4.19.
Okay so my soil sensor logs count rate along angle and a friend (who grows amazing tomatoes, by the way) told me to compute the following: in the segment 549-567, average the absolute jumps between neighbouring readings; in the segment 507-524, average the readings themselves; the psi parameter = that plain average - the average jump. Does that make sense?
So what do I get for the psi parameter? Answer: 58.5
